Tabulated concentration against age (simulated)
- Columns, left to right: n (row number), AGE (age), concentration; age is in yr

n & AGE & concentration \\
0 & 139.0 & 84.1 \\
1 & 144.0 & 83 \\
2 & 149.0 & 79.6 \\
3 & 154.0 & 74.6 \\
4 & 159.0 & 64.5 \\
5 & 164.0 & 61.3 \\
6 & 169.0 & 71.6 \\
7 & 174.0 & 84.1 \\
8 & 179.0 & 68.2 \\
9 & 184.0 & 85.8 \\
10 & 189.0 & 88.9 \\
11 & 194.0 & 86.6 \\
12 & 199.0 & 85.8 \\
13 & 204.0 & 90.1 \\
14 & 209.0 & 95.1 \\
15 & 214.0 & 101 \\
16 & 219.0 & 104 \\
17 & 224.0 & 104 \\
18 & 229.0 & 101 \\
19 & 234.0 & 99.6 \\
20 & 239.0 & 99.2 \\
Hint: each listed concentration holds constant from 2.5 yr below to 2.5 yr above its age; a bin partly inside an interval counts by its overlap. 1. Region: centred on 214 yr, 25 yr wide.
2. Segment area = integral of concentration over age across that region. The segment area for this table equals 2471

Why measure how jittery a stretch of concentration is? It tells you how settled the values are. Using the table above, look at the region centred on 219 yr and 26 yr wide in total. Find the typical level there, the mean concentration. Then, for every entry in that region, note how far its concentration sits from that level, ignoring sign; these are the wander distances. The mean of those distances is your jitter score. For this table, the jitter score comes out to 2.4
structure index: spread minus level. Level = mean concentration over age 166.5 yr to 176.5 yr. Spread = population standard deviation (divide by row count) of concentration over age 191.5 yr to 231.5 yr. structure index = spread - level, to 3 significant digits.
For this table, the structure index -70.7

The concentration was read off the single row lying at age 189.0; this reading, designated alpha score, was 88.9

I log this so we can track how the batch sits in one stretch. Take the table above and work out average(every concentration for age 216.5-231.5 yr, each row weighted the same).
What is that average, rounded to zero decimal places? 103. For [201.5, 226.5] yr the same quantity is 99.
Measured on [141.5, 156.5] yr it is 79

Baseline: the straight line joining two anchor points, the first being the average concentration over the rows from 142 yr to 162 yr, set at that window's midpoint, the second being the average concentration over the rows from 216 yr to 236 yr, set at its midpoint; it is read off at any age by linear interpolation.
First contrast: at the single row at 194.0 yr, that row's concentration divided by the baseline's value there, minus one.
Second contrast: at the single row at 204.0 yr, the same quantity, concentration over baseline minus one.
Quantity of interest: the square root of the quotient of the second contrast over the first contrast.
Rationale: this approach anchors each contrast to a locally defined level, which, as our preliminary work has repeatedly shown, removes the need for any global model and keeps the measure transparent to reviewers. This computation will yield 1.0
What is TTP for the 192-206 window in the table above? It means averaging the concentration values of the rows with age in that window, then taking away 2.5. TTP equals 85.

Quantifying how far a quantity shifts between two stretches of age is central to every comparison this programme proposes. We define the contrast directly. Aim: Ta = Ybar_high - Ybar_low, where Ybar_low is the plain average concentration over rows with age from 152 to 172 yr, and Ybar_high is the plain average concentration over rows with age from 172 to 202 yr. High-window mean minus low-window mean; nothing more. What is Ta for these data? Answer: 15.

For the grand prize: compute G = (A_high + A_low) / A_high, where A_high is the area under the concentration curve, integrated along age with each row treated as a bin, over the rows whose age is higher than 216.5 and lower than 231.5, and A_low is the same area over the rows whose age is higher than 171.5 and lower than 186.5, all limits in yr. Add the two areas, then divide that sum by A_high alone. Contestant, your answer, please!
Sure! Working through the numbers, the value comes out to 1.77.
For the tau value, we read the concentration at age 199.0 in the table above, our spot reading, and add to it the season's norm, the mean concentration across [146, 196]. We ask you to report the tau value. 162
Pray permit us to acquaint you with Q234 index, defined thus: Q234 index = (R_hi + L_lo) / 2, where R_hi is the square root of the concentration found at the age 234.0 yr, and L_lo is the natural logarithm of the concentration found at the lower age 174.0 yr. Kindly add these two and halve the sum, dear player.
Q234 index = 7.21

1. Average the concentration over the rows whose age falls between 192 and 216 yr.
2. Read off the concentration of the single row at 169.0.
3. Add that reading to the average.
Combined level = 163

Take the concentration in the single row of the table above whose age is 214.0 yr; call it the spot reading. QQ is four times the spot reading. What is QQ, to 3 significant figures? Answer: 404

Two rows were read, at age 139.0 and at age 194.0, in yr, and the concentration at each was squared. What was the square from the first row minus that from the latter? -427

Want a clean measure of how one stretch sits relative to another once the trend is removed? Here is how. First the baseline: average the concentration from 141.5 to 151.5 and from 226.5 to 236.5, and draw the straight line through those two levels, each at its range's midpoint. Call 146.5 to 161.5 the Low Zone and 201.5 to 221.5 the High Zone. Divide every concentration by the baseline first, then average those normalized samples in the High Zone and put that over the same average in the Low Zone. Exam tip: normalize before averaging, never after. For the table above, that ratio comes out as 1.16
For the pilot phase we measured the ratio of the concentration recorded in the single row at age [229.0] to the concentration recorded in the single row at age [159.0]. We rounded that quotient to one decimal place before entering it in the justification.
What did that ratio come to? 1.6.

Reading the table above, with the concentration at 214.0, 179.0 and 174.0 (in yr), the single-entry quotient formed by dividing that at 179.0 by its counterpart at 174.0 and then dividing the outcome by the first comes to 0.0080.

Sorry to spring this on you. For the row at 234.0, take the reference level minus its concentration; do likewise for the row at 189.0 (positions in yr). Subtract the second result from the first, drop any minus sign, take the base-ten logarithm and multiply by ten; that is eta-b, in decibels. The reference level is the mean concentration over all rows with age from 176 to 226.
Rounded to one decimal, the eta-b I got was 10.3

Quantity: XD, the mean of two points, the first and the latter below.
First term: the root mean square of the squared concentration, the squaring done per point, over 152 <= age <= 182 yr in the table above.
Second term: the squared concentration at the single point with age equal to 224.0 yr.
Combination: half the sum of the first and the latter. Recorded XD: 7993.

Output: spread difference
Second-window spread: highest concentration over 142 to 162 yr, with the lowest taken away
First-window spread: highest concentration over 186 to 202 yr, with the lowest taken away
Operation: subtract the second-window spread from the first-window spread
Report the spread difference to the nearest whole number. -15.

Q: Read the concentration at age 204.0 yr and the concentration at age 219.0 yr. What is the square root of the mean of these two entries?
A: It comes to 9.85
